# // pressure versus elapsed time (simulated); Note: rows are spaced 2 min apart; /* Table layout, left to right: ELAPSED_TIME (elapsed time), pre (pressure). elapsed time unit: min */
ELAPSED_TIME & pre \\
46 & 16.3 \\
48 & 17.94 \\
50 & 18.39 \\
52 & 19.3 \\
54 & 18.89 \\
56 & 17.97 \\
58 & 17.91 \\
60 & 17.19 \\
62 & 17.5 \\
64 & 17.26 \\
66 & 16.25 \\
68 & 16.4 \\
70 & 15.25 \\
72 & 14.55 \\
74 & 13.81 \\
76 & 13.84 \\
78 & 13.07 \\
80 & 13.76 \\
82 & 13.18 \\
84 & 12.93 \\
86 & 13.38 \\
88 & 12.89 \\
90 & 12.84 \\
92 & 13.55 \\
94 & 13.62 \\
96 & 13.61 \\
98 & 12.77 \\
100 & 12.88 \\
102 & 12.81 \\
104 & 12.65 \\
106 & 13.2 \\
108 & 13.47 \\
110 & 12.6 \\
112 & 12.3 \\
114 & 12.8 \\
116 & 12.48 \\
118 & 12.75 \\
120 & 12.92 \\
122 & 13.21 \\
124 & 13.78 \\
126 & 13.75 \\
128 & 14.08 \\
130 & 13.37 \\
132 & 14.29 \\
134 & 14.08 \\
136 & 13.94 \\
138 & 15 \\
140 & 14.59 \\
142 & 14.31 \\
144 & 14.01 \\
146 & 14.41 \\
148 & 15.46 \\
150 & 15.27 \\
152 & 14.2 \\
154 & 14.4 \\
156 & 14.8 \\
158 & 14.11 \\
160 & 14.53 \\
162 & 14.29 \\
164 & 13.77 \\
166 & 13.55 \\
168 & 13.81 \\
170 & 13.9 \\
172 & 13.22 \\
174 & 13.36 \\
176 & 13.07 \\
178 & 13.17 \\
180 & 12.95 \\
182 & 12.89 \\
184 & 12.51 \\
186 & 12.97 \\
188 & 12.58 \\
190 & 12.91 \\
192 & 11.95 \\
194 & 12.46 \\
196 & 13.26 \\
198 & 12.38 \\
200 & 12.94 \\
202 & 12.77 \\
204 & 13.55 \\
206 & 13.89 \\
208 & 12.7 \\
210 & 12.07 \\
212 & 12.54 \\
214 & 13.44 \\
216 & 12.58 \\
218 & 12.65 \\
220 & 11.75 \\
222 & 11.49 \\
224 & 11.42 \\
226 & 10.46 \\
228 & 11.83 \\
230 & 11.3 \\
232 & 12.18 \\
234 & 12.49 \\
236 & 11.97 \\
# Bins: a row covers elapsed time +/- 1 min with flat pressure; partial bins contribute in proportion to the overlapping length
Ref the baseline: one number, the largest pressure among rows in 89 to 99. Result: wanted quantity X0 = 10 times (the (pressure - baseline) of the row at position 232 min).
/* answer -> -14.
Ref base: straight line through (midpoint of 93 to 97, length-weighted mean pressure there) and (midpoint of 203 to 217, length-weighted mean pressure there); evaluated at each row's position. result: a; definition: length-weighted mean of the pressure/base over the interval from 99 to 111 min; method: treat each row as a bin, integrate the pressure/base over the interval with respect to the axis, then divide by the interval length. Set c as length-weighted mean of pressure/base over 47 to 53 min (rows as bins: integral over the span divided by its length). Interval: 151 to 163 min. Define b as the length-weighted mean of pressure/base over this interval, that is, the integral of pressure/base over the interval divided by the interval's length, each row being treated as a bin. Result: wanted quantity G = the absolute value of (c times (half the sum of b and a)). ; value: 1.36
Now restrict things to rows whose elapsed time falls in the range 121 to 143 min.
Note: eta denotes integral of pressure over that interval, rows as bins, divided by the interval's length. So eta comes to 14.0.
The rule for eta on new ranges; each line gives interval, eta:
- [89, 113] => 13.0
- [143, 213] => 13.4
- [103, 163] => 13.8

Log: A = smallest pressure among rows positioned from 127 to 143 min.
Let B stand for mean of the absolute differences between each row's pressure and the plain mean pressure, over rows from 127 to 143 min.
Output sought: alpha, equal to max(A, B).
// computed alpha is 13.4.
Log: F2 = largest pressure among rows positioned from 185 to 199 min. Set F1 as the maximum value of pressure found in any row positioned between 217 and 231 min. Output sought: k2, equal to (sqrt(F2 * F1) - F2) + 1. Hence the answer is 0.69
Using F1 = 12.65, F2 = 13.26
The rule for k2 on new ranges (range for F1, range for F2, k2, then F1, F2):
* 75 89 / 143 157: 0.17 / 13.84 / 15.46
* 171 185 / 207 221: 0.96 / 13.36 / 13.44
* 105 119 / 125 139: 0.21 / 13.47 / 15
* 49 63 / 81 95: 3.59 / 19.3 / 13.62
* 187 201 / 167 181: 0.68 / 13.26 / 13.9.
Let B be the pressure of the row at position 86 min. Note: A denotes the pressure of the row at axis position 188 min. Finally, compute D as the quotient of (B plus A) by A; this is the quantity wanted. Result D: 2.06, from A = 12.58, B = 13.38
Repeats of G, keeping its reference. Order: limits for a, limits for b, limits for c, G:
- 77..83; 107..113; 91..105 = 0.93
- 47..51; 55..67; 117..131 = 1.28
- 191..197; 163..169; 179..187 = 0.98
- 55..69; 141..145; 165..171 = 1.20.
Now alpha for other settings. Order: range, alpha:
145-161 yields 14.1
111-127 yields 12.3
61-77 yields 13.8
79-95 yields 12.8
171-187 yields 12.5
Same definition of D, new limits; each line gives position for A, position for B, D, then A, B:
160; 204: 1.93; 14.53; 13.55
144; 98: 1.91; 14.01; 12.77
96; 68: 2.20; 13.61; 16.4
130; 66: 2.22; 13.37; 16.25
